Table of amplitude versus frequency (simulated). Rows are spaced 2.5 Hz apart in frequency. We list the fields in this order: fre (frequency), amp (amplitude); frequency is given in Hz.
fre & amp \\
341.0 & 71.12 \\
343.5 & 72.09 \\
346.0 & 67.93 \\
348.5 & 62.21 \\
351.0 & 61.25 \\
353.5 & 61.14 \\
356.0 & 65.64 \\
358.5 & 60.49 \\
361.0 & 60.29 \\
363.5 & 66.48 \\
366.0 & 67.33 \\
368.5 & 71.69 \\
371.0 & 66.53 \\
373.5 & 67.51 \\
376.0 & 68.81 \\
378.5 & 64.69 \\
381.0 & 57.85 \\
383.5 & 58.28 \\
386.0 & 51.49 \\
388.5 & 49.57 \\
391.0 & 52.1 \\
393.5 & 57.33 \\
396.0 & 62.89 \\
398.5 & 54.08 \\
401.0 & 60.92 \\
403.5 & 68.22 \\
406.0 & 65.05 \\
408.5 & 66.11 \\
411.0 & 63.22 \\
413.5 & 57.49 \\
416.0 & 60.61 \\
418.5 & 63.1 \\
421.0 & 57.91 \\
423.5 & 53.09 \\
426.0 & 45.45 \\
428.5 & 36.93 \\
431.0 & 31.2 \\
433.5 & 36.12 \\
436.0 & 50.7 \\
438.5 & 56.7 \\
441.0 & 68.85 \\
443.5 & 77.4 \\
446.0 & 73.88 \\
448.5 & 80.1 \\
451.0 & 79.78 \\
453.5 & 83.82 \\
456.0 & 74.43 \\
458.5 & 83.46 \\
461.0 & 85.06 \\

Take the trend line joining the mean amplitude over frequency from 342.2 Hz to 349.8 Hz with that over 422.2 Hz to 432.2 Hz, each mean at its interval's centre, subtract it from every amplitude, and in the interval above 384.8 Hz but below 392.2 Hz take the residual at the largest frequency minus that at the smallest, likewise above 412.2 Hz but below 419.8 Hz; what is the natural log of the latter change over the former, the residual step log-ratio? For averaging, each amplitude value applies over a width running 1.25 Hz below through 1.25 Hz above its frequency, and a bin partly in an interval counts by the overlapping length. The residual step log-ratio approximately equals 1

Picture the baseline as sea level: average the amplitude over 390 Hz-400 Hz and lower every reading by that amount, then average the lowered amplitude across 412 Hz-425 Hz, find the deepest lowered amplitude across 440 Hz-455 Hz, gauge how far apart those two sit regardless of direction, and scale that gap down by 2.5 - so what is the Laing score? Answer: 4.2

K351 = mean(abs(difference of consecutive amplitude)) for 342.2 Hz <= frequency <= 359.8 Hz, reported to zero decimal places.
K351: 3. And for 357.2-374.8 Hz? 3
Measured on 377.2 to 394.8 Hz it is 4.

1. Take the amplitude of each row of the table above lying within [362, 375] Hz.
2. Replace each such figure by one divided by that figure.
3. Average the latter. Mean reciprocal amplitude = 0.015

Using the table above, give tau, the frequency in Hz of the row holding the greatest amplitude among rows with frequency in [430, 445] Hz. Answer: 443.5 Hz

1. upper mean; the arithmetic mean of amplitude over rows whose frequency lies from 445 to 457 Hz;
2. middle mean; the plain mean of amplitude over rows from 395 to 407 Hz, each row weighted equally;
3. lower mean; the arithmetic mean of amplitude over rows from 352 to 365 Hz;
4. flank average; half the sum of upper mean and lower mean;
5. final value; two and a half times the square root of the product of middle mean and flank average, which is 166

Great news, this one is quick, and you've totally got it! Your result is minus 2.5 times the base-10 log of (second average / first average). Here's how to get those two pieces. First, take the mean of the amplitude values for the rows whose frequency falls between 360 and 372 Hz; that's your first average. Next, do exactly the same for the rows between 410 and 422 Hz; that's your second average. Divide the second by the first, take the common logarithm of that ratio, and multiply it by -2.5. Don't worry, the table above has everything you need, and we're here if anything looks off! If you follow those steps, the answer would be 0.10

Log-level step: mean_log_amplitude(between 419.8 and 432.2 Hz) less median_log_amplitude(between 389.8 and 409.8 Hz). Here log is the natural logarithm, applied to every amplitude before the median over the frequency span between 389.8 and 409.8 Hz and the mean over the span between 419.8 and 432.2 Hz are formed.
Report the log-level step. -0.3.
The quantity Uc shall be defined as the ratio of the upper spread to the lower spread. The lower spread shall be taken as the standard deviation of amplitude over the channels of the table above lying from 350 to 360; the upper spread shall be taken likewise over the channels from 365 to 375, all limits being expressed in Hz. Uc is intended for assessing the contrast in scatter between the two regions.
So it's 1.0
